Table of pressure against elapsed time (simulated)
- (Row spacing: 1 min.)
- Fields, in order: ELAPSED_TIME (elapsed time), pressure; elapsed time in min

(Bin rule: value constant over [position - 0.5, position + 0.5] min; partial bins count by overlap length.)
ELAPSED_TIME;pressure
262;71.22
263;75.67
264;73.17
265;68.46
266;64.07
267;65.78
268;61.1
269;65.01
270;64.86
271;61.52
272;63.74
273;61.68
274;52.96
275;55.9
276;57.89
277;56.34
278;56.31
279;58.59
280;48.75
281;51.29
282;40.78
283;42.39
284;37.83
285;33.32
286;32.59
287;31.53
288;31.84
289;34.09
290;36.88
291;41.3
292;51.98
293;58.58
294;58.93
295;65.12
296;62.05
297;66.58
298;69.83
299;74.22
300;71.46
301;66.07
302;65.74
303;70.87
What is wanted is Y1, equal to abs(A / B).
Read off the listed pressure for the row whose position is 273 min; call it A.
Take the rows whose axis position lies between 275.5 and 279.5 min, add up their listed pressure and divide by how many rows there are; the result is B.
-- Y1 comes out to 1.08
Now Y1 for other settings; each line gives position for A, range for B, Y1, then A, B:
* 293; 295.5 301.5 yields 0.86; 58.58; 68.4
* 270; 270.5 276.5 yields 1.10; 64.86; 58.9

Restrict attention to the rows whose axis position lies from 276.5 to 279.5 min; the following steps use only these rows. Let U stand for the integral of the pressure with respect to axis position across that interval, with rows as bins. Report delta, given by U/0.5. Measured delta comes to 342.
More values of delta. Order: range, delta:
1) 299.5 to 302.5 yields 407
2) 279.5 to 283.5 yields 366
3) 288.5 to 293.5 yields 446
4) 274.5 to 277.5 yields 340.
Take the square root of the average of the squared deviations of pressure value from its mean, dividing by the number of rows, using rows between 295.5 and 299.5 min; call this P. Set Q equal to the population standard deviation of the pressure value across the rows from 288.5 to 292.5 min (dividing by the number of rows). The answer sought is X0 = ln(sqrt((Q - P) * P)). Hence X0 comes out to 1.2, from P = 4.5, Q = 7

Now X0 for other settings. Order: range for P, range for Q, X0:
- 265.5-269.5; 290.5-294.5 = 1.1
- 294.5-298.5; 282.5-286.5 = 0.6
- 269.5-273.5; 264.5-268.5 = 0.3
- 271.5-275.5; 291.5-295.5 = 0.2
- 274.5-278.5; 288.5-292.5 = 0.8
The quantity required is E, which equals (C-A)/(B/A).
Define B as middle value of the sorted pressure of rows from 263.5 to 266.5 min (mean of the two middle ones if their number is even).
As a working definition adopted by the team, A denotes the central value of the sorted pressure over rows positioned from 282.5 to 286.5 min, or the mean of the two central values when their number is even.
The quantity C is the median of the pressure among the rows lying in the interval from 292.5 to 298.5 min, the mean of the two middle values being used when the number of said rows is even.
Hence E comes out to 15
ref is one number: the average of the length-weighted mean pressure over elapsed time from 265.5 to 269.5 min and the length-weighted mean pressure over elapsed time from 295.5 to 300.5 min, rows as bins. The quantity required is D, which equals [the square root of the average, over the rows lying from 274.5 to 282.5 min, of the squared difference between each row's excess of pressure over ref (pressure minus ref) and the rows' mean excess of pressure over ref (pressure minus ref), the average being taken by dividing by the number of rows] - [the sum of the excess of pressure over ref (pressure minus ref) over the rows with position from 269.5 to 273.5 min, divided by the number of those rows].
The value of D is 9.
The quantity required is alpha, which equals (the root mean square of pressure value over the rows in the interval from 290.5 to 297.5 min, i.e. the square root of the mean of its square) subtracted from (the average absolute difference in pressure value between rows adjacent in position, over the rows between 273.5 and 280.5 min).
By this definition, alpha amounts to -55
